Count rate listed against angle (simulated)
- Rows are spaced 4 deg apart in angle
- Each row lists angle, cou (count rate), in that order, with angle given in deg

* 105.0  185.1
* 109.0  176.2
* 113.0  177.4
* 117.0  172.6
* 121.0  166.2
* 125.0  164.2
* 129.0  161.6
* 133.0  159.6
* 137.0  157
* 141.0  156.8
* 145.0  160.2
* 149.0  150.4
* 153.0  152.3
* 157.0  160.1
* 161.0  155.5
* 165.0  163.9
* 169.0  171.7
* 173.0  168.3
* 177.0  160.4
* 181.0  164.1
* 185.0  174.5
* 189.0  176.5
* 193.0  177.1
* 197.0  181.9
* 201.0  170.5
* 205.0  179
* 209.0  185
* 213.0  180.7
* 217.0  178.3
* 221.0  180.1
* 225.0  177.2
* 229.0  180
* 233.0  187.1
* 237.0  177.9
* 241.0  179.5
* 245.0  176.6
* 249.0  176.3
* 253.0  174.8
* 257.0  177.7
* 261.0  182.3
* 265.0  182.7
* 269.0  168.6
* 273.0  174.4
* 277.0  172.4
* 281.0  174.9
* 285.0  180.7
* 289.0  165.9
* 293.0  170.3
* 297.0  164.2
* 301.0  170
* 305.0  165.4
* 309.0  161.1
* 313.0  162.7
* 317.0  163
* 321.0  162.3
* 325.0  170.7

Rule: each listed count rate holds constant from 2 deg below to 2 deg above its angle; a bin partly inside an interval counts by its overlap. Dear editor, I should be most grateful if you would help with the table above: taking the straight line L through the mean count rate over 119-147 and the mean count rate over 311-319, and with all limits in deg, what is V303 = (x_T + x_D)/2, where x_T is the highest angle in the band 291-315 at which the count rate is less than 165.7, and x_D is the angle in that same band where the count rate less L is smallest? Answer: 311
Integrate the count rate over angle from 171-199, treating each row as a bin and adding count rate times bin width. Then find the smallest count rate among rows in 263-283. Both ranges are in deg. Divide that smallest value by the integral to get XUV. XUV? 0.035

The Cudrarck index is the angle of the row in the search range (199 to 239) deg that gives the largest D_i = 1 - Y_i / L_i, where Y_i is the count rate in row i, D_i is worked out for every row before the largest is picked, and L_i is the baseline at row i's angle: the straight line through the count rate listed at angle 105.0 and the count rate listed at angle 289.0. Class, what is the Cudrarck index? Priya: 201.0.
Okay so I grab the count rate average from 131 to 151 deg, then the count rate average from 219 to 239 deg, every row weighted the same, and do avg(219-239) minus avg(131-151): 24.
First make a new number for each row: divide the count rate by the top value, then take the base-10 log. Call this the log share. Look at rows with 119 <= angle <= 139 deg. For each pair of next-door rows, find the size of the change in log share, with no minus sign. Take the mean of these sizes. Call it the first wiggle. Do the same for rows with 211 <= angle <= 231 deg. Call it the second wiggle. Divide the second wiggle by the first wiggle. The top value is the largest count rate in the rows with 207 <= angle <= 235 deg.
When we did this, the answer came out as 1.0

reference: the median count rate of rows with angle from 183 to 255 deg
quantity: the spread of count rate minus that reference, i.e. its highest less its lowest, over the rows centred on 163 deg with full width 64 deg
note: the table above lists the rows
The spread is 27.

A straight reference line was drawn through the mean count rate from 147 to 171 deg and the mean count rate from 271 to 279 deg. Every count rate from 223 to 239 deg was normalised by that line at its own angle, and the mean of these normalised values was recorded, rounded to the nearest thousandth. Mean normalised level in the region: 1.075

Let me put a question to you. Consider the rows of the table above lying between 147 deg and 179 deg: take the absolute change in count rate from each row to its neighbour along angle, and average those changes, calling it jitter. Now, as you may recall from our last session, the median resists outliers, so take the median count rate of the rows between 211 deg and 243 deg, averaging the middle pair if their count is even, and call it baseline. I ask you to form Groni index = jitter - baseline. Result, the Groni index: -174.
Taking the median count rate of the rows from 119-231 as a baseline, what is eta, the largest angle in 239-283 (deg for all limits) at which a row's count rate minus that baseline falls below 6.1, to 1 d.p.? 277.0 deg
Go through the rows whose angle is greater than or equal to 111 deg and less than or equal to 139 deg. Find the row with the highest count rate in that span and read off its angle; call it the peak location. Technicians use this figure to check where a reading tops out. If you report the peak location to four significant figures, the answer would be 113.0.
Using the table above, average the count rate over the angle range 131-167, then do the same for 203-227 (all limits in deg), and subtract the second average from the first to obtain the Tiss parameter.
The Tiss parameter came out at -23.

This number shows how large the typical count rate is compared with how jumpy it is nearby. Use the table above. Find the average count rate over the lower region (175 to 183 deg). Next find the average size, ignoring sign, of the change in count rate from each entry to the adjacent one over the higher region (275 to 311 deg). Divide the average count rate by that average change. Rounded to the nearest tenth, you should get 26.9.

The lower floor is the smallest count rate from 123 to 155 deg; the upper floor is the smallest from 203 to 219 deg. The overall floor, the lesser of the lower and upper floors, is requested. 150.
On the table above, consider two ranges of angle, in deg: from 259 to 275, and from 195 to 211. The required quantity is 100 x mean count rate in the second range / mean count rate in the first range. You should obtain 101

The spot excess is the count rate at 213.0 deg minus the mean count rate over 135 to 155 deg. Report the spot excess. 25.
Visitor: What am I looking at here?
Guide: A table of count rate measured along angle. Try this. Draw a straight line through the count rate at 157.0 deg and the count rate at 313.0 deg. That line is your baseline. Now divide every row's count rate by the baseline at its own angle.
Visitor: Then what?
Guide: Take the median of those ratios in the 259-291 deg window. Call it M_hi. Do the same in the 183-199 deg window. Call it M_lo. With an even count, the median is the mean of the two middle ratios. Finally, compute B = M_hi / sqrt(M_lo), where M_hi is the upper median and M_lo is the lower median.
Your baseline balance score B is 1.03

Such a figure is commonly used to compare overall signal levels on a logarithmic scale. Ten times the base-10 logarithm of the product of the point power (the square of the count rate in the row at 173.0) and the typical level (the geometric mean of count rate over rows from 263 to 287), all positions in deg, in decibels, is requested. 67.0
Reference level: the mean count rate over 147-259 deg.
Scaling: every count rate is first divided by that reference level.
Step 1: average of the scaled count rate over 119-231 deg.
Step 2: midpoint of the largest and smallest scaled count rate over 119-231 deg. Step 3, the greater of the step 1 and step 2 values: 0.97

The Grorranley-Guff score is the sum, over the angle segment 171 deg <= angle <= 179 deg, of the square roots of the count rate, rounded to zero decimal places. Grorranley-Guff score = 26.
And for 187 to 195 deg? 27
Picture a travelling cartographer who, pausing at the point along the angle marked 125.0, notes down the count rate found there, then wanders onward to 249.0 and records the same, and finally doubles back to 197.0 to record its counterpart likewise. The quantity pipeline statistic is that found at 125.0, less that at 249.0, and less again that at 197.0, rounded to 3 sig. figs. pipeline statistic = -194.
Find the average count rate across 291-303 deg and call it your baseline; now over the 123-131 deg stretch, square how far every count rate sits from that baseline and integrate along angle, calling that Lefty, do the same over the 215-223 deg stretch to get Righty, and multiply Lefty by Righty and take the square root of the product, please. 480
